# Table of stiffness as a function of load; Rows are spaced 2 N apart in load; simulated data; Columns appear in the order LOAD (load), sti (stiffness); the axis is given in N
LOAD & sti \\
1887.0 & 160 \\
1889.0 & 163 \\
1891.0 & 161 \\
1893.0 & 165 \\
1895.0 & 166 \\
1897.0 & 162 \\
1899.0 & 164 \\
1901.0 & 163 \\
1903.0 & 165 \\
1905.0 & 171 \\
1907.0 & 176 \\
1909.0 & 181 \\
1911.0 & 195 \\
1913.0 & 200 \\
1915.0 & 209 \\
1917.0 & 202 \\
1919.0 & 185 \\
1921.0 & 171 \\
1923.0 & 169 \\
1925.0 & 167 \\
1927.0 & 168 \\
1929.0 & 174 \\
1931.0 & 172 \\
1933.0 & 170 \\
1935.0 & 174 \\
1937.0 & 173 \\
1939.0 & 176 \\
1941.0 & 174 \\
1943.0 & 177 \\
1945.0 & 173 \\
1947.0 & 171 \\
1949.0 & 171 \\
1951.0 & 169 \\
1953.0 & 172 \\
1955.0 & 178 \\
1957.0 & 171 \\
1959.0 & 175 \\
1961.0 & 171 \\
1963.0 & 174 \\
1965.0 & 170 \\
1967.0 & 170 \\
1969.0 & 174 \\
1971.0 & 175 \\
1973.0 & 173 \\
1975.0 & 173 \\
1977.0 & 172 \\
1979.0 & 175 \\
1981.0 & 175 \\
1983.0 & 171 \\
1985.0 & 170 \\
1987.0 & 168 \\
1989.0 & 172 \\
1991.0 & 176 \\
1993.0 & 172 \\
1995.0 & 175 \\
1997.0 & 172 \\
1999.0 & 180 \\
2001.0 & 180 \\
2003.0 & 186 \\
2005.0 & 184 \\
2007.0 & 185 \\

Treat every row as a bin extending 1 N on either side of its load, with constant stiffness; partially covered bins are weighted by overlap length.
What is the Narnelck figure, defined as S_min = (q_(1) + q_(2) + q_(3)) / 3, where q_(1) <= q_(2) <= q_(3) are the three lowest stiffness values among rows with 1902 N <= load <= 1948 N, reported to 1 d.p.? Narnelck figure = 166.7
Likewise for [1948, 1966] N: 170.0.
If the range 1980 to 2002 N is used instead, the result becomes 169.7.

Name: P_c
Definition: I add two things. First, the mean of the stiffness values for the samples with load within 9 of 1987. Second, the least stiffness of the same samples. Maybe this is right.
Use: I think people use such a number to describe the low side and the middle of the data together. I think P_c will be 341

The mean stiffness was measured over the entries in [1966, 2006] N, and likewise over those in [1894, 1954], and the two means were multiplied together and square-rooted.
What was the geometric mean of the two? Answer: 175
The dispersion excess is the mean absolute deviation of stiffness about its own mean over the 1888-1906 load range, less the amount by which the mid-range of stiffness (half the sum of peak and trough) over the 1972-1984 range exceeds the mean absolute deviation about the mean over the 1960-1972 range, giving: -169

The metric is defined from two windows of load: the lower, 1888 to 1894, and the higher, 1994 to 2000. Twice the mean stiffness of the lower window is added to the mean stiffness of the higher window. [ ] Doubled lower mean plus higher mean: 502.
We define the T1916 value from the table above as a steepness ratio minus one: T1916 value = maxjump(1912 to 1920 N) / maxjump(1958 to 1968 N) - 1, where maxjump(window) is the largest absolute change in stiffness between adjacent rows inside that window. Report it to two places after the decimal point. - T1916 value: 3.25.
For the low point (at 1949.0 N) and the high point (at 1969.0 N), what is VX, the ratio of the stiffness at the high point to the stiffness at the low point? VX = 1.02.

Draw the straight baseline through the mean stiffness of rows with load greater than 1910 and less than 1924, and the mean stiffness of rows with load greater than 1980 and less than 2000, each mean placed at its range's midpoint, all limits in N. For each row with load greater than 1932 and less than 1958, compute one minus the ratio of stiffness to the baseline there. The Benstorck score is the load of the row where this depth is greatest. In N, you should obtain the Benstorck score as 1933.0 N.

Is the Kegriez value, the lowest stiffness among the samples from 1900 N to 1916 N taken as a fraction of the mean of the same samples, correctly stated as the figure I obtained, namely 0.893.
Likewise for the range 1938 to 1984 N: 0.977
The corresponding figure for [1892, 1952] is 0.925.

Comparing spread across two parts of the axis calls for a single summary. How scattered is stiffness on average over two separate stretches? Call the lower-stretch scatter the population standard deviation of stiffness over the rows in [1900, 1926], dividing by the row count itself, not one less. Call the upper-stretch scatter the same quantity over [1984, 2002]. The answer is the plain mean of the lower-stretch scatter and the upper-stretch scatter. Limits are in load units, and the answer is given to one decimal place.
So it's 9.5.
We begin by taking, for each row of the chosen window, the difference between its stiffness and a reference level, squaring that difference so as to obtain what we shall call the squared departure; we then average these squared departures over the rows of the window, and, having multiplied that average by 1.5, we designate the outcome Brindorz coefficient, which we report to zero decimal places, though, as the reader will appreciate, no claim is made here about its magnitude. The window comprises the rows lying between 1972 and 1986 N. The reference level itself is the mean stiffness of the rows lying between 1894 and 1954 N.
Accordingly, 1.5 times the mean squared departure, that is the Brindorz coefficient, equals 15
